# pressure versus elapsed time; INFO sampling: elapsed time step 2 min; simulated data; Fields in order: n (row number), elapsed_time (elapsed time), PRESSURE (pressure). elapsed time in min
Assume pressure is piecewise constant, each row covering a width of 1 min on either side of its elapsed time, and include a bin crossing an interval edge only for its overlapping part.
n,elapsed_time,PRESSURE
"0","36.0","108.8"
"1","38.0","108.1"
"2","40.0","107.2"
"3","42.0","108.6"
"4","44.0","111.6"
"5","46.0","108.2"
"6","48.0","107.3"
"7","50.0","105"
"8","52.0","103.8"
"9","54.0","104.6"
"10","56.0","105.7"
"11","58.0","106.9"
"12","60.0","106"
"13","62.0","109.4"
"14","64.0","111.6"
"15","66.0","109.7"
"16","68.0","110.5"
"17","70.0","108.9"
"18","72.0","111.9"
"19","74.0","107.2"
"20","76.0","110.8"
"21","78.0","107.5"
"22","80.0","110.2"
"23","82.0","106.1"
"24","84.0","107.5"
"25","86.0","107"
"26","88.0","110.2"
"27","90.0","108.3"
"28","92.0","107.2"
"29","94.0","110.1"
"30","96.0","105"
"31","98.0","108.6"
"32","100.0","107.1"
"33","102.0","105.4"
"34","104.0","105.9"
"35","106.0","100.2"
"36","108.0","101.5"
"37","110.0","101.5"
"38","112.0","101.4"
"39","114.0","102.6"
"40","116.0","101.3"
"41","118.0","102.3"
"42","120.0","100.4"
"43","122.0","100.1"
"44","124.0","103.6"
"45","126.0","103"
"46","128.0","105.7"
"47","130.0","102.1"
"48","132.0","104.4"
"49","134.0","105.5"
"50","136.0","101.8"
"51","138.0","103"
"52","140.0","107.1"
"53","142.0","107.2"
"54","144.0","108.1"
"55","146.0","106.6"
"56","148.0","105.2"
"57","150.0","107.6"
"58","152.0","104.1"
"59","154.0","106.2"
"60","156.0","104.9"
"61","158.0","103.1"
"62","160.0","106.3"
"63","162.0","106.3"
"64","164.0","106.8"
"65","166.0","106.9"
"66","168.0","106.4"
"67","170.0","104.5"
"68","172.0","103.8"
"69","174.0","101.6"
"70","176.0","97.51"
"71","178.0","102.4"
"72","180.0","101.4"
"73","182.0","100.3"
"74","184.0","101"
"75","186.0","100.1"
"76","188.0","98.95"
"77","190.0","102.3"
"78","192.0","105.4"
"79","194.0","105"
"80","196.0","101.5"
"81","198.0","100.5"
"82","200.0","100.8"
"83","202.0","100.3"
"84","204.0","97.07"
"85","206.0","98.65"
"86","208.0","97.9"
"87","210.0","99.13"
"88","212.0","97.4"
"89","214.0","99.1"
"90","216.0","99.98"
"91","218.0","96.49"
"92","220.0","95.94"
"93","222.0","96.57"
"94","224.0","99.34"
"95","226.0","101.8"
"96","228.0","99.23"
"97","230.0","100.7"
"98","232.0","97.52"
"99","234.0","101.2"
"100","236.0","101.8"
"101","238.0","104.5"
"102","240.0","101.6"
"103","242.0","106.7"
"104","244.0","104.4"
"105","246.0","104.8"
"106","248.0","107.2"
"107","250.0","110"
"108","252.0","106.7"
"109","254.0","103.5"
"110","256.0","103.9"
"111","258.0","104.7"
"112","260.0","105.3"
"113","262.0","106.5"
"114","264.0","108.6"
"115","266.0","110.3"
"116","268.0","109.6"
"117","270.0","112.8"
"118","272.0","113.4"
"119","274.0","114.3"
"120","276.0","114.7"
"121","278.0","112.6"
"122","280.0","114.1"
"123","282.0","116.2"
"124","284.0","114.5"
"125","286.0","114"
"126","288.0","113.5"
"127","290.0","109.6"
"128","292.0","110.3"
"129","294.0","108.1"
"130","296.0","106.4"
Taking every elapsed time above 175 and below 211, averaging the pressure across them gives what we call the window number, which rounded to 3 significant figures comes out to 101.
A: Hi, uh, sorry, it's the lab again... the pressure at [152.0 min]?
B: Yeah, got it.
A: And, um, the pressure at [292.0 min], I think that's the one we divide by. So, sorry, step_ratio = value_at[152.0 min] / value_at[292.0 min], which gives 0.94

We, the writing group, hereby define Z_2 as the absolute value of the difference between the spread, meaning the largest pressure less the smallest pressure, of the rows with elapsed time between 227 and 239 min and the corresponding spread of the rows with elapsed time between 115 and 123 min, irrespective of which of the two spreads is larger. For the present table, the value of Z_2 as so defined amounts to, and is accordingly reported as 4.8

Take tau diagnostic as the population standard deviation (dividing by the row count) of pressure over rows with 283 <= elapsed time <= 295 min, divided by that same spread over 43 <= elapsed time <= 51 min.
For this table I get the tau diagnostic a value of 1.0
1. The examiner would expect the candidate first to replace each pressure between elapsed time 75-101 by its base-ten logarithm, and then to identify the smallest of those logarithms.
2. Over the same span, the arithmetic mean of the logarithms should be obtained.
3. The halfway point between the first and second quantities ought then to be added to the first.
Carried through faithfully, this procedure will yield 4.05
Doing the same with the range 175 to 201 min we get 3.99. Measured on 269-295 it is 4.08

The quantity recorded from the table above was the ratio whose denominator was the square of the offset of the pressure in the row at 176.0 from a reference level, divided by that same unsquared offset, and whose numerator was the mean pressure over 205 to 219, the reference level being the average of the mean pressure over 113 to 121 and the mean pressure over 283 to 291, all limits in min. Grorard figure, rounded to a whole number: -10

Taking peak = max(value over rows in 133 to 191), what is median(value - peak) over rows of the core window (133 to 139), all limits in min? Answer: -5.1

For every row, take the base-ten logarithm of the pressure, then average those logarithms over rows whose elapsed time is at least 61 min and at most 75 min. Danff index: 2.04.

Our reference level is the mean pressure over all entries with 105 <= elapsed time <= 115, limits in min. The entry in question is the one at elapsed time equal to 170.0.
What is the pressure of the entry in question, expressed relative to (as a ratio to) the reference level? 1.03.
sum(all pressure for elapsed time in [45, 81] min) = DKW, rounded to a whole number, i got 1945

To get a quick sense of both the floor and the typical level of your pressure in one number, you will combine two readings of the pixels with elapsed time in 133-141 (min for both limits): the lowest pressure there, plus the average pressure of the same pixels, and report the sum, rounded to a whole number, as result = 206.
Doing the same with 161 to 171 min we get 211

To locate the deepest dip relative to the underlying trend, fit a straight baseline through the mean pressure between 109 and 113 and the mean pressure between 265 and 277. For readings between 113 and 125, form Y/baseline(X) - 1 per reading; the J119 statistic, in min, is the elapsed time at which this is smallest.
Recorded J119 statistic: 122.0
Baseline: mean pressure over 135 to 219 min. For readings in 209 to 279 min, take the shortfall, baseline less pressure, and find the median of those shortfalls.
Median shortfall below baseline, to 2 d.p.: -1.76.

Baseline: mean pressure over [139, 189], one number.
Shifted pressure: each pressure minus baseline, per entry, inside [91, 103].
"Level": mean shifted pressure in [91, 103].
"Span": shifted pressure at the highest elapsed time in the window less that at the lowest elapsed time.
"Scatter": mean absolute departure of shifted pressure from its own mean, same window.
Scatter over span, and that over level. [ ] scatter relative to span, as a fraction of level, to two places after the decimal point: -0.26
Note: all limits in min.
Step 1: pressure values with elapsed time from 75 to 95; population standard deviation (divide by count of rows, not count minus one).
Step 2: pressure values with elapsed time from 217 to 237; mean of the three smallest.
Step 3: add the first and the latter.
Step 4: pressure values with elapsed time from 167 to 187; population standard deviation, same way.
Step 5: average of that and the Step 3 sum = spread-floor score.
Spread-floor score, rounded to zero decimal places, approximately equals 50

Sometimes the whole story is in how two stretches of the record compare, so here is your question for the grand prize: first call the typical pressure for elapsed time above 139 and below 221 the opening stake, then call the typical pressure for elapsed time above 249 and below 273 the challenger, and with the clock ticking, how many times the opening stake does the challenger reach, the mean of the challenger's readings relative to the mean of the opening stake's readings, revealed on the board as 1.05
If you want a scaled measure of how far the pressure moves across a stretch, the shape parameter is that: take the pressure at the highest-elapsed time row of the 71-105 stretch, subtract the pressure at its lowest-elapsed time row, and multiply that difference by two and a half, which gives -15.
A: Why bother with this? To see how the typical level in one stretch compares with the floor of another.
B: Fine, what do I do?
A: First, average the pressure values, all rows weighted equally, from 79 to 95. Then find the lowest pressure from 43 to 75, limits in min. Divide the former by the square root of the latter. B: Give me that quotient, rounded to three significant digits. 10.6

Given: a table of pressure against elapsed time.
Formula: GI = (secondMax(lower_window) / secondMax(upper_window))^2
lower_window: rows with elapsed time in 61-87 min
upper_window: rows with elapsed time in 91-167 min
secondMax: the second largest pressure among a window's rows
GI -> 1.06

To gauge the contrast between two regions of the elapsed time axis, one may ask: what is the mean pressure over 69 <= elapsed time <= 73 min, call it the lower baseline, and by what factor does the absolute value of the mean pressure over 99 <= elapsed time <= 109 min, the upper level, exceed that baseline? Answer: 0.94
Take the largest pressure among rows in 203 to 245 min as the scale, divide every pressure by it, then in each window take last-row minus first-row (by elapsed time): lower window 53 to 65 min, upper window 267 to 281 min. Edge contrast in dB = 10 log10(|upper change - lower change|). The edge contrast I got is -16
